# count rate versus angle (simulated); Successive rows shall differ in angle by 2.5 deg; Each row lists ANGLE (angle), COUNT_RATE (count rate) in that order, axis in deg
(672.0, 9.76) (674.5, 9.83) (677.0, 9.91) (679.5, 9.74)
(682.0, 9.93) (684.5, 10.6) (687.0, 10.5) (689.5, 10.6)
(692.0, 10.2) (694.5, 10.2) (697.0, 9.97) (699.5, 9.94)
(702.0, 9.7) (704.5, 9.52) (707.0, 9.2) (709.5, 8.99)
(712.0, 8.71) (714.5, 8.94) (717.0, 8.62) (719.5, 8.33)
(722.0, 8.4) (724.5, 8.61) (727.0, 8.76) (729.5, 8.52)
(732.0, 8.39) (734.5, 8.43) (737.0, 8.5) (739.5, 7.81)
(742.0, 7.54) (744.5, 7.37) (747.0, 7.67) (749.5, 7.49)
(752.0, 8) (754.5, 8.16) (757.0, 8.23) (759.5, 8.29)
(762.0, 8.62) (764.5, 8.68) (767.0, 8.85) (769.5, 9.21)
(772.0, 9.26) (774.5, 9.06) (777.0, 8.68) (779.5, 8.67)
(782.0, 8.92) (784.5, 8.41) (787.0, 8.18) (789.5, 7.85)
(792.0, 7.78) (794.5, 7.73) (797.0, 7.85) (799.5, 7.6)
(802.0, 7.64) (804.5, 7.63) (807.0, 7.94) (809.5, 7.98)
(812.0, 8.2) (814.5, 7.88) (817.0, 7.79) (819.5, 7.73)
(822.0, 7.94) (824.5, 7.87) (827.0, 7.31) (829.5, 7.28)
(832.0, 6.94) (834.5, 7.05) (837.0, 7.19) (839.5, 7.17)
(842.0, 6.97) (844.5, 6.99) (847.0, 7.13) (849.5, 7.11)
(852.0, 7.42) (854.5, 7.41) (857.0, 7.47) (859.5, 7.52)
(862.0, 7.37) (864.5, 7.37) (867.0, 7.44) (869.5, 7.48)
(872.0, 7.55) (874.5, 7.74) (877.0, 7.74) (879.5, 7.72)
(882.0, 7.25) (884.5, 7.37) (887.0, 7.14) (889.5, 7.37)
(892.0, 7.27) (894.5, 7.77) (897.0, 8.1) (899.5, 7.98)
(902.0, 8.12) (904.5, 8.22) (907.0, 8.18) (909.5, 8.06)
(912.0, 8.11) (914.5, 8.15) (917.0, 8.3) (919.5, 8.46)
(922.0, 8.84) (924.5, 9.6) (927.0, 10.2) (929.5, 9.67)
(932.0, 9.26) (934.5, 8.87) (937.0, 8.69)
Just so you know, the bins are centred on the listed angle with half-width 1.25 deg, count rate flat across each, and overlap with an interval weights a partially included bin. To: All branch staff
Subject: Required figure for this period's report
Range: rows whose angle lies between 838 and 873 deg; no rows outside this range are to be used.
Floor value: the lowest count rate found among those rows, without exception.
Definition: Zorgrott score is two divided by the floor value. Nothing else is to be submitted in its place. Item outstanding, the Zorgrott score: 0.287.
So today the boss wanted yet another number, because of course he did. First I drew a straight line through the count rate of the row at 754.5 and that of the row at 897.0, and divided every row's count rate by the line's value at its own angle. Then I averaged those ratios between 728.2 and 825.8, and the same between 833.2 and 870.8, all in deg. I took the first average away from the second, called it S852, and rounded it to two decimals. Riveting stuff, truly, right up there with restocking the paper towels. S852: -0.11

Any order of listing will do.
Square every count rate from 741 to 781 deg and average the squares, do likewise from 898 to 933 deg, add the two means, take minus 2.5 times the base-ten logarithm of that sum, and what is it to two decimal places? -5.41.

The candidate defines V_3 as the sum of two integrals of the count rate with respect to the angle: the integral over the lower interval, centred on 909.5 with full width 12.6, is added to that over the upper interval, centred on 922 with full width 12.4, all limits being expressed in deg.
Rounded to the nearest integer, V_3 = 215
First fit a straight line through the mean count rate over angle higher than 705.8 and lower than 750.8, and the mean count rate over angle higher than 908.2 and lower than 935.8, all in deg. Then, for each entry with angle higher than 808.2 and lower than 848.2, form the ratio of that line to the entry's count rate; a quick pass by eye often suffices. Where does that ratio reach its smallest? 812.0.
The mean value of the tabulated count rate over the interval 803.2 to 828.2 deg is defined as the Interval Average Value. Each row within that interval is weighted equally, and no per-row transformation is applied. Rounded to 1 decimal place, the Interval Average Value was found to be 7.8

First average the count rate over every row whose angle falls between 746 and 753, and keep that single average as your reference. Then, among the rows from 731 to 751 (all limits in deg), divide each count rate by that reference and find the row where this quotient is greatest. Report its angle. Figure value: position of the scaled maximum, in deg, 737.0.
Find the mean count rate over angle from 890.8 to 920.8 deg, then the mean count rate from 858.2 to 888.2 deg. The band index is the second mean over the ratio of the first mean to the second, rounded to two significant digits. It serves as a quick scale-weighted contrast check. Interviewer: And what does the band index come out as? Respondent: 6.9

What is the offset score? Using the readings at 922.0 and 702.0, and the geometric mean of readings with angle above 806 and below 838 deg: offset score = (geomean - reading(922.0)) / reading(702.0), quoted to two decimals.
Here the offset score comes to -0.13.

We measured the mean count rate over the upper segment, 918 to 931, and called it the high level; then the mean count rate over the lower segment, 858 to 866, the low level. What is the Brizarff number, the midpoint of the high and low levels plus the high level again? 17.7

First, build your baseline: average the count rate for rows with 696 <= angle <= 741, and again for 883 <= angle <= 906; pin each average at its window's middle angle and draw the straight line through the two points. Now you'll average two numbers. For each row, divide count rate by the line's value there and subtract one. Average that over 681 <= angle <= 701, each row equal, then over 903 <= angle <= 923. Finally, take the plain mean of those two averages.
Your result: 0.114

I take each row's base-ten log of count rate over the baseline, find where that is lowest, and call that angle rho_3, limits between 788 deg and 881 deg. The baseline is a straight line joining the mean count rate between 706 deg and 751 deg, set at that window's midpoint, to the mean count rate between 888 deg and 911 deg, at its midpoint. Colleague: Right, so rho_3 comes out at 832.0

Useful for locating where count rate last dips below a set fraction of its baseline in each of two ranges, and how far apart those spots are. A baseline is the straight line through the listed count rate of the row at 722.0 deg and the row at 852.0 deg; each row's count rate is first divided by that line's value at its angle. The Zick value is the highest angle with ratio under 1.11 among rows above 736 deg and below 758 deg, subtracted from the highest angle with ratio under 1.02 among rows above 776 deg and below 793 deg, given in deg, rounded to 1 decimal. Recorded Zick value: 35.0 deg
